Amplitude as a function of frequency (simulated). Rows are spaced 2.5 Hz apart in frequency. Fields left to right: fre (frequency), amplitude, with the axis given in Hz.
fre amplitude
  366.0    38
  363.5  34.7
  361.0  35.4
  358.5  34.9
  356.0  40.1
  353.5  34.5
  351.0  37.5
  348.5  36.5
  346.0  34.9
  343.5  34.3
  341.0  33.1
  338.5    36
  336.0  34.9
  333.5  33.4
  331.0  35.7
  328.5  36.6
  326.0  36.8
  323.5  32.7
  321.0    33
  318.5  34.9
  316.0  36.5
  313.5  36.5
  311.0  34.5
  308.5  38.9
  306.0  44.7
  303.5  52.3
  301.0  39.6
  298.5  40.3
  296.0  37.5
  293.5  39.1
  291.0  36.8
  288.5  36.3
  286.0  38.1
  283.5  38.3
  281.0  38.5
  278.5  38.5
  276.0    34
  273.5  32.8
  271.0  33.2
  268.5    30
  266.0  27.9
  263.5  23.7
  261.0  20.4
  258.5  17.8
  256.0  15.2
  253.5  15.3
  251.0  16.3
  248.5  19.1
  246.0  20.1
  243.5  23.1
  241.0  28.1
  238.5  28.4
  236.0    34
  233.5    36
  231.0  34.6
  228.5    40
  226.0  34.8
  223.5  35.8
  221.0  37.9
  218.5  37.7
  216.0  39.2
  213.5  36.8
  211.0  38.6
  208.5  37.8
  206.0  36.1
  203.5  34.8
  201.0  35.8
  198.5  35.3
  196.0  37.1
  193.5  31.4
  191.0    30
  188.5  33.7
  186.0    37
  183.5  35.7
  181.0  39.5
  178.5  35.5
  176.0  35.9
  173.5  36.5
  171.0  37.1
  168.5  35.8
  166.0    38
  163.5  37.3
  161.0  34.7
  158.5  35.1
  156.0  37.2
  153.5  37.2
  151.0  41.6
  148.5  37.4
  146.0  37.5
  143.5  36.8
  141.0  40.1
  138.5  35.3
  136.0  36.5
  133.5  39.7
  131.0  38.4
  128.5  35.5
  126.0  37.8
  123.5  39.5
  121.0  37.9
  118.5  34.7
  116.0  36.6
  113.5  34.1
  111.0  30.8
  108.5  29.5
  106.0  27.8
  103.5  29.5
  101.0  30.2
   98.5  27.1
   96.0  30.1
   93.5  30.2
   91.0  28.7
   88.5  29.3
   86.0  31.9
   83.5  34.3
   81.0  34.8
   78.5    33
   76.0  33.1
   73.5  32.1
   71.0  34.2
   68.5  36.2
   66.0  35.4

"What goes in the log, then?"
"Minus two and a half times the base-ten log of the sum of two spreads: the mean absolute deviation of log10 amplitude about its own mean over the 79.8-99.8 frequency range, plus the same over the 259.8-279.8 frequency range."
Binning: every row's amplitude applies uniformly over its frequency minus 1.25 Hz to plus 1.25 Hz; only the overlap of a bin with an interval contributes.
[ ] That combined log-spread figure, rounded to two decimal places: 2.50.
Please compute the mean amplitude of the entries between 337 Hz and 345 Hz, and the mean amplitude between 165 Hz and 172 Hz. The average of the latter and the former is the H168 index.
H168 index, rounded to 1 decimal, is 35.7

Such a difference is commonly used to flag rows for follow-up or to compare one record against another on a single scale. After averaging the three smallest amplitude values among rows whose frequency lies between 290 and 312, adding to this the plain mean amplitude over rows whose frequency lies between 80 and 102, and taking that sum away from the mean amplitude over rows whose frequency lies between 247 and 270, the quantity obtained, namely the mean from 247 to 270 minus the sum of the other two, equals -46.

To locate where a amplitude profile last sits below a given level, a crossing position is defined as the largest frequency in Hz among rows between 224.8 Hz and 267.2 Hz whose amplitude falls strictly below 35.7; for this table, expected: 266.0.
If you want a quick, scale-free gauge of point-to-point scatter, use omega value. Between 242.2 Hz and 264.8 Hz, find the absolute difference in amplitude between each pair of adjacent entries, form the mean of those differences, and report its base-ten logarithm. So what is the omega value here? 0.31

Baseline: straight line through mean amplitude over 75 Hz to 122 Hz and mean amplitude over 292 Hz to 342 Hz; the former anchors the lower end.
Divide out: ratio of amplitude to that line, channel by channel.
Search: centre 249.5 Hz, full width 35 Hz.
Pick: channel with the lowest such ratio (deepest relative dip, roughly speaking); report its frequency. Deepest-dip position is 256.0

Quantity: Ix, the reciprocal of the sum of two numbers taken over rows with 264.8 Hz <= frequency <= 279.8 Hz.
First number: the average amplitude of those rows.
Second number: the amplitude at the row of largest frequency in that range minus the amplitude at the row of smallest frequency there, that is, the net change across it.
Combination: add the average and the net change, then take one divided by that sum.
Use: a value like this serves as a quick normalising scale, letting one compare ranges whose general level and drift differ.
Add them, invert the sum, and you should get 0.0231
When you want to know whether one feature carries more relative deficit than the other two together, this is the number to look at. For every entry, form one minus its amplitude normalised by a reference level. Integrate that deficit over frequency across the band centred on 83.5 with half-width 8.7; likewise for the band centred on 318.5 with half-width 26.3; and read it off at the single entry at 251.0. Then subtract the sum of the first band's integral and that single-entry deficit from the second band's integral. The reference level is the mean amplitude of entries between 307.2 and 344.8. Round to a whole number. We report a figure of -5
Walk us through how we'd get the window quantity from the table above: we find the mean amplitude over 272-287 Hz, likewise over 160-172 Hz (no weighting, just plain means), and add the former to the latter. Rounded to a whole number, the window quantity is 73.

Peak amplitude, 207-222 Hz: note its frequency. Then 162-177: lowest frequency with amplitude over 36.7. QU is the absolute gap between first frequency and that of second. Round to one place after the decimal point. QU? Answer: 52.5 Hz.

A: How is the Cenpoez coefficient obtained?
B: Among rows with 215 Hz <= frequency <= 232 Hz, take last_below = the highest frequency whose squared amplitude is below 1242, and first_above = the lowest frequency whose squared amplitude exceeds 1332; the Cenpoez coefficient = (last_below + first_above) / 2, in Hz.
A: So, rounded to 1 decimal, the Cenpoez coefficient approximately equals 223.5 Hz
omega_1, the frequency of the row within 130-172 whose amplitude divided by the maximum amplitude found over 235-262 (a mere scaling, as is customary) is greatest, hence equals 151.0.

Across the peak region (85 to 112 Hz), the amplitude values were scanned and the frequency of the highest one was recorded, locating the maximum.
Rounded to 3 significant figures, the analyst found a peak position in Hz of 86.0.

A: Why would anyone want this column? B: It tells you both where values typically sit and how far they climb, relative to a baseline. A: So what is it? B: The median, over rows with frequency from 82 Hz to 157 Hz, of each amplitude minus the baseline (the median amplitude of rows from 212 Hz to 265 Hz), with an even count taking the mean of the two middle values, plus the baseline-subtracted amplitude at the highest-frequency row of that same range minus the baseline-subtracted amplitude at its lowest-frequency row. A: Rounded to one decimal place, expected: 9.9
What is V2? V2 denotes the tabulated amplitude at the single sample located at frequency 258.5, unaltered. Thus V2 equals 17.8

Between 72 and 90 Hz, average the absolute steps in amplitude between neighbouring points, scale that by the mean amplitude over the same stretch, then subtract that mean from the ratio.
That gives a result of -32.6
